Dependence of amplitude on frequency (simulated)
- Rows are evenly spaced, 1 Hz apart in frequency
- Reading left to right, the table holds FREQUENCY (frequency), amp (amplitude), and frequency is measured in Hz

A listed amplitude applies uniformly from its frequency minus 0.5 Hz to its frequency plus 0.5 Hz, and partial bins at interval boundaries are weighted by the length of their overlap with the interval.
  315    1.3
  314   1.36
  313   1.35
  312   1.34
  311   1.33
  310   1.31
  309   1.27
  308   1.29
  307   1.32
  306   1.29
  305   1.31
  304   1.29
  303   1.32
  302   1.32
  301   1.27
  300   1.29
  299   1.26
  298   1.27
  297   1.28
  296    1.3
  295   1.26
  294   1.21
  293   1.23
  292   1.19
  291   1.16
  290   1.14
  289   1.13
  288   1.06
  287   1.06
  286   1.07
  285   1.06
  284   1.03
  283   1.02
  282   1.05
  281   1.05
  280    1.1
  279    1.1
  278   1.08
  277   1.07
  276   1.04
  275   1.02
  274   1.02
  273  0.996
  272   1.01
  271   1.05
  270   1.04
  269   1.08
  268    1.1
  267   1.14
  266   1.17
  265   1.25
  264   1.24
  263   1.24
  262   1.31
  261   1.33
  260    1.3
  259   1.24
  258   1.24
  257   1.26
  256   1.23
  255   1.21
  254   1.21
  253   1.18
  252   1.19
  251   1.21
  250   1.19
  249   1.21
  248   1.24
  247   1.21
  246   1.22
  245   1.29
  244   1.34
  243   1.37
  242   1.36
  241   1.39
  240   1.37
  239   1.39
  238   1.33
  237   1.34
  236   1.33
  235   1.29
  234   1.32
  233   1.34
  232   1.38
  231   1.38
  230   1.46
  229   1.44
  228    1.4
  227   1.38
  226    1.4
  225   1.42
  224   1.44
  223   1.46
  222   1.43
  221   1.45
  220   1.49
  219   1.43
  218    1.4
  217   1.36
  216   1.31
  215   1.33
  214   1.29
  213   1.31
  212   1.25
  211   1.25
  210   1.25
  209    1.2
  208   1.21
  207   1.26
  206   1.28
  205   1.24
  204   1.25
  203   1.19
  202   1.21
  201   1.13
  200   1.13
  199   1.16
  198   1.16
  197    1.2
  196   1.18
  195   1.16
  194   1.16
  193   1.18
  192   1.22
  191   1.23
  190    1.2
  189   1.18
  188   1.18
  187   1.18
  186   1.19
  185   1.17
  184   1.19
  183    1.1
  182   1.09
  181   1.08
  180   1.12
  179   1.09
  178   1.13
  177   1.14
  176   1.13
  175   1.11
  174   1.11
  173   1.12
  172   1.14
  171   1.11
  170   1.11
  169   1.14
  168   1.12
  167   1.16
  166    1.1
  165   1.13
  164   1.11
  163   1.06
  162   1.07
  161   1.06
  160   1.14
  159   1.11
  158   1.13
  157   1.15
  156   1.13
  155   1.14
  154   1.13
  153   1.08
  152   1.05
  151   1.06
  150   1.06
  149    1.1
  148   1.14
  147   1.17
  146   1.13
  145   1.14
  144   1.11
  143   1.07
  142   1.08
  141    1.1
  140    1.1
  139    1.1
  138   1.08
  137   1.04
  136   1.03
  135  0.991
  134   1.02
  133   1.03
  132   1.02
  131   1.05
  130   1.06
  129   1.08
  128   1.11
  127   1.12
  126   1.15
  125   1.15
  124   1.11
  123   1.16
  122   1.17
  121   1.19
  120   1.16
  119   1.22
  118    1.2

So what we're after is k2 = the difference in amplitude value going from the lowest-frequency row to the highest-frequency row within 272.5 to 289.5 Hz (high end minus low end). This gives 0.13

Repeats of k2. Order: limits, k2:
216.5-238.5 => -0.03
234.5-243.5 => 0.08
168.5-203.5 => 0.05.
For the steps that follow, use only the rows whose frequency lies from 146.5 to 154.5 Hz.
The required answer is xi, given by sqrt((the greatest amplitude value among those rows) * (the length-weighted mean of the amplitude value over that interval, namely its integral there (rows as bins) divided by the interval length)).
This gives 1.13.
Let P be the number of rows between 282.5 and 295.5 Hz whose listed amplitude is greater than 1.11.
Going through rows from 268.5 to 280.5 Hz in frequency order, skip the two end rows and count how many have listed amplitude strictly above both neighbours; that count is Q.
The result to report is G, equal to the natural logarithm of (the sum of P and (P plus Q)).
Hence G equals 2.71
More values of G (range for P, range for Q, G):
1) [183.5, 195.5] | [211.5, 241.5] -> 3.43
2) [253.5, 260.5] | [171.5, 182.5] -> 2.77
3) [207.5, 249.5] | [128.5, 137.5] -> 4.44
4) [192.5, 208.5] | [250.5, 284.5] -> 3.58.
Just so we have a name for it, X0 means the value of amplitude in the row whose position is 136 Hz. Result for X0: 1.03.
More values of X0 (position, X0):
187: 1.18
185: 1.17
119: 1.22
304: 1.29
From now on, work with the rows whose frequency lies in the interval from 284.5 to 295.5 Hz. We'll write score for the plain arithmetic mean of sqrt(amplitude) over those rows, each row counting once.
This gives 1.07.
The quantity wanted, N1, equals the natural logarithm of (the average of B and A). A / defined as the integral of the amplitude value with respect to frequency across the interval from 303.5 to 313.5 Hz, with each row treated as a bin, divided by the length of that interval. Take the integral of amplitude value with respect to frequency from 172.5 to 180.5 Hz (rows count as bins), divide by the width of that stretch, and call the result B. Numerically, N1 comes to 0.19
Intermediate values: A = 1.31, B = 1.12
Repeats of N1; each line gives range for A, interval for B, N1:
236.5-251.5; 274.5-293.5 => 0.18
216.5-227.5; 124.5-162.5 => 0.23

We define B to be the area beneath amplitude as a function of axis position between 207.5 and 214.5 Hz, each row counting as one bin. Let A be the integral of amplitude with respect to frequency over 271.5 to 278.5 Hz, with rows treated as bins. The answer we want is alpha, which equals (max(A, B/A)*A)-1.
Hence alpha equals 51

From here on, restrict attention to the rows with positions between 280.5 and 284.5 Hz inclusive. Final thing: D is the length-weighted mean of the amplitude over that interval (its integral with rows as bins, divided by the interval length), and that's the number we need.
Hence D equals 1.04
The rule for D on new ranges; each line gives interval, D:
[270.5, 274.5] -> 1.02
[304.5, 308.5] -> 1.30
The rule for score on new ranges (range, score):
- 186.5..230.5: 1.13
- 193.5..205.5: 1.09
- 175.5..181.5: 1.06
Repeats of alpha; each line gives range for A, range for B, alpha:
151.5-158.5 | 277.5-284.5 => 60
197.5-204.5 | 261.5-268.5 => 67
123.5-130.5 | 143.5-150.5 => 60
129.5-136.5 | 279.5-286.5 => 51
